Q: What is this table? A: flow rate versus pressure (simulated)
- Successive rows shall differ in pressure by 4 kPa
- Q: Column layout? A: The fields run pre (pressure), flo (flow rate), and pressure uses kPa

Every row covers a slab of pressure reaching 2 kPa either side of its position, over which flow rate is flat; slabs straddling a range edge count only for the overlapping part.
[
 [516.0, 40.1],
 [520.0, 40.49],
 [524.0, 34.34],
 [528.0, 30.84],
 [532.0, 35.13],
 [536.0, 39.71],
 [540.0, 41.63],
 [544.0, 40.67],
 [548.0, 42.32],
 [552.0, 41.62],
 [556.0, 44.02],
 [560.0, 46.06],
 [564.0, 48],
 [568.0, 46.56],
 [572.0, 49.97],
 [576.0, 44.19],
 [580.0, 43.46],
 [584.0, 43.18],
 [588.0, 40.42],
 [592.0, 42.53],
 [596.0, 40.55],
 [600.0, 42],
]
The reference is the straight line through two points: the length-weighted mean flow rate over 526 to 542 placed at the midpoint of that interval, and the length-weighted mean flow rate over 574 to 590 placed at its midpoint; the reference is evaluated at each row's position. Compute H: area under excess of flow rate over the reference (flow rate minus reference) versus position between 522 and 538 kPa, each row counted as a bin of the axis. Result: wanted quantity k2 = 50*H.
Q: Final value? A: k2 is -1059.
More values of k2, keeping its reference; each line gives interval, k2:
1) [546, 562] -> 3347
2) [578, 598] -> -1533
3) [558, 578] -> 5889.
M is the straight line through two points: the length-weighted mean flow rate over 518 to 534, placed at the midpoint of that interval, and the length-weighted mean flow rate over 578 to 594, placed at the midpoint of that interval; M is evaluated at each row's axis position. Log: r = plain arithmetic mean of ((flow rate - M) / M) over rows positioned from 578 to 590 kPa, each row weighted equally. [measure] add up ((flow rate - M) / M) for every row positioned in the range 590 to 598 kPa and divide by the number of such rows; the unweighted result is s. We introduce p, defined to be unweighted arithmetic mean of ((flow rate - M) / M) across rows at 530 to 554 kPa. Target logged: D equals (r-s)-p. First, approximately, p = 0.082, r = 0.01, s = -0.04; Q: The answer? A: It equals -0.04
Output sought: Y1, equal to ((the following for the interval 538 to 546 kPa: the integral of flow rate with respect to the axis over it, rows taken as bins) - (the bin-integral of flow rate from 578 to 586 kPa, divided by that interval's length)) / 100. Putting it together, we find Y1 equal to 2.86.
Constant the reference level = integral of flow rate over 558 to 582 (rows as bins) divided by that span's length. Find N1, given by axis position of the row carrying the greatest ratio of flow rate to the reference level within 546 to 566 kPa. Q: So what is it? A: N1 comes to 564.0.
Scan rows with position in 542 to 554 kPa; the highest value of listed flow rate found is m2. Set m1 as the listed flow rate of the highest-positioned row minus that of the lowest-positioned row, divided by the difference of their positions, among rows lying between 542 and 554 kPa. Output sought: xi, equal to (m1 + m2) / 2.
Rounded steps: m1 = 0.12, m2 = 42.32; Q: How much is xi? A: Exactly 21.2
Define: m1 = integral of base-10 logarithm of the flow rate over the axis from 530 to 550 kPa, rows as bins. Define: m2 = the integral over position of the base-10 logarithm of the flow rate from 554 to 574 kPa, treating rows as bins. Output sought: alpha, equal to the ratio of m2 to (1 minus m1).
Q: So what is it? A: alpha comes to -1.08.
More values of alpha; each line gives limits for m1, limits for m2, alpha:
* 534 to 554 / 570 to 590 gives -1.05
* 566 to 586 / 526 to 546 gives -0.98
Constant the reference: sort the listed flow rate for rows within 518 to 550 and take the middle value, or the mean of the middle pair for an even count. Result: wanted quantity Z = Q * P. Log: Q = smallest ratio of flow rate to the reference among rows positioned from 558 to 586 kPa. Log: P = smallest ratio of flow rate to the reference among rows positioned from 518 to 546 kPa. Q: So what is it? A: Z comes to 0.83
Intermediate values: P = 0.77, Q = 1.08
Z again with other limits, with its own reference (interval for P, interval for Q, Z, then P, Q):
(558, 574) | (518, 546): 0.88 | 1.15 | 0.77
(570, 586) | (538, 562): 1.09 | 1.08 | 1.01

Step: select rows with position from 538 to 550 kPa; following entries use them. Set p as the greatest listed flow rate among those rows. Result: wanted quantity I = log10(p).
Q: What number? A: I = 1.63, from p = 42.32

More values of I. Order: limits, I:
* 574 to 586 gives 1.65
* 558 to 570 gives 1.68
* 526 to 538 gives 1.60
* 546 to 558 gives 1.64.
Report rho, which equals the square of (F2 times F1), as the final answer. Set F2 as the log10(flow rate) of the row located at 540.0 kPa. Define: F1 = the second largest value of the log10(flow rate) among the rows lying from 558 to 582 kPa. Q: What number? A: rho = 7.41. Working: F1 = 1.68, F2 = 1.62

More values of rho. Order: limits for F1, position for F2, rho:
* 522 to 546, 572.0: 7.47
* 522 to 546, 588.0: 6.68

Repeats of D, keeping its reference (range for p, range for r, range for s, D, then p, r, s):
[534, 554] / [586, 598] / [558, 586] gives -0.28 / 0.103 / -0.05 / 0.13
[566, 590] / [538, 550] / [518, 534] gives 0.03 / 0.079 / 0.11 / 0.00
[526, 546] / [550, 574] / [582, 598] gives 0.16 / 0.031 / 0.16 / -0.03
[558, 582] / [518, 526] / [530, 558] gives -0.16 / 0.147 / 0.08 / 0.09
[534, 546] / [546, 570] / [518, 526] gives -0.04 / 0.103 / 0.15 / 0.08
